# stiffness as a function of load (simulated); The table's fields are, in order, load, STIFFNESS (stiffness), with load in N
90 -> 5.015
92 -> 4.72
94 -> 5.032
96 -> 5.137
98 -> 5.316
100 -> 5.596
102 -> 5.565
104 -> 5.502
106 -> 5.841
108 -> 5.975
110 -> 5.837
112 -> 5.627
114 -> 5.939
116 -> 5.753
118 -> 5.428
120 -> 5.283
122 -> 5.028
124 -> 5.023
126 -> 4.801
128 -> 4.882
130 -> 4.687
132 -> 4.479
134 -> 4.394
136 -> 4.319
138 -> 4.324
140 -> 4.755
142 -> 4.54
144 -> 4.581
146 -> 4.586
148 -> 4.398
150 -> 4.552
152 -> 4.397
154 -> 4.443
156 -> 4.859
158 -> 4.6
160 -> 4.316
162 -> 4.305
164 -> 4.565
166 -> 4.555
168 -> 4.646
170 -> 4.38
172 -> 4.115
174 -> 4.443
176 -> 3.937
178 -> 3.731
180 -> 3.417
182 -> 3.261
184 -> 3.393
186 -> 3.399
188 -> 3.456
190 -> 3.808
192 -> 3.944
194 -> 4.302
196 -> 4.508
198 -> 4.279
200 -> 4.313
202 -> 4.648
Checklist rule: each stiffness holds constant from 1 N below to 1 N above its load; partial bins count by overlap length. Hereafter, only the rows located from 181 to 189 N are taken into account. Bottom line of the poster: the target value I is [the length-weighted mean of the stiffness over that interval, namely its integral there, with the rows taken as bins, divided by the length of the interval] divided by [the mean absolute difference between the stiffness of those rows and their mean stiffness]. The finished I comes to 58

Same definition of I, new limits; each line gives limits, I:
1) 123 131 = 47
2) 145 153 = 52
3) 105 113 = 60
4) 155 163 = 22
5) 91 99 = 29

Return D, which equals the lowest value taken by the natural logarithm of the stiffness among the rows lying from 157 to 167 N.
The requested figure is 1.46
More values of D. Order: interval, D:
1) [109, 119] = 1.69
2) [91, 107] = 1.55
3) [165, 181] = 1.23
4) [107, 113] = 1.73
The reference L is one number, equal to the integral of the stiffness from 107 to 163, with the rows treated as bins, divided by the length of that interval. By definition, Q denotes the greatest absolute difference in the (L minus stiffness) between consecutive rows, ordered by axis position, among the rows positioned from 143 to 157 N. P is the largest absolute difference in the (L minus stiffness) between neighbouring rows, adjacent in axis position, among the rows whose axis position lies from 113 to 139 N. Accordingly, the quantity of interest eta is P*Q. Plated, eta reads 0.14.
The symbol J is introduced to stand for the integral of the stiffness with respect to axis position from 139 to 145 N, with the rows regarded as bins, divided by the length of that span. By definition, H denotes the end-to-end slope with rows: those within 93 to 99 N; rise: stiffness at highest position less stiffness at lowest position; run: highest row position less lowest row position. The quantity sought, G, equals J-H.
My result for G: 4.55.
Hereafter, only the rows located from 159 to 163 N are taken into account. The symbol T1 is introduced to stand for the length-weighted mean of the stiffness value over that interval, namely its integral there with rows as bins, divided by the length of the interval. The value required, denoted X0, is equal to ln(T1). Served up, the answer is 1.46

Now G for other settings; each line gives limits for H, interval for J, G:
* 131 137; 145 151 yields 4.55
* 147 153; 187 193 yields 3.74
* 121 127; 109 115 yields 5.86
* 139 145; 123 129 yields 4.95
